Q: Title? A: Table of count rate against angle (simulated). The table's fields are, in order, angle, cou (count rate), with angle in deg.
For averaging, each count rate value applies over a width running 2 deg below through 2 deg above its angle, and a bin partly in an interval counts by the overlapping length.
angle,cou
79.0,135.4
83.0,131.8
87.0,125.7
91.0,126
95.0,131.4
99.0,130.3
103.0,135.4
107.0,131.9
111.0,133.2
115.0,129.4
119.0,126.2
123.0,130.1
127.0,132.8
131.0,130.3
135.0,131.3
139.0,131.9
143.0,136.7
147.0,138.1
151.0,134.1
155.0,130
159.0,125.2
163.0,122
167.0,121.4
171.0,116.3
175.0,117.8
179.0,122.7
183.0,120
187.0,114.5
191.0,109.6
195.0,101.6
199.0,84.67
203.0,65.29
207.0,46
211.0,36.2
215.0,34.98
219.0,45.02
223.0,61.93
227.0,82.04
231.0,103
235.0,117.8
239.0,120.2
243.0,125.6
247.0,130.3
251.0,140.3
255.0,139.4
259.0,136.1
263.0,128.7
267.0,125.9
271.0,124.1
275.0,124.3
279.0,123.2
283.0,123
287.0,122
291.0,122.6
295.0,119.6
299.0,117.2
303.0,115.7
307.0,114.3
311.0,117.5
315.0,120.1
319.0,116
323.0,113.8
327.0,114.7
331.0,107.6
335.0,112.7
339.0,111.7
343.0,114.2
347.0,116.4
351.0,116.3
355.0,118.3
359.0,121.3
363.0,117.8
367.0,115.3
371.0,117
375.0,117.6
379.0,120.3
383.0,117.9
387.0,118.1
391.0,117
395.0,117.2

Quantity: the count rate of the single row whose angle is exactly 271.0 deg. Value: 124.1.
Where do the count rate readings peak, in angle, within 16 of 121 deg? 111.0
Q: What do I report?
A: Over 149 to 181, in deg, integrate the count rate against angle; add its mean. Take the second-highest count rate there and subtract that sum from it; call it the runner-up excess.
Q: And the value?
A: -3952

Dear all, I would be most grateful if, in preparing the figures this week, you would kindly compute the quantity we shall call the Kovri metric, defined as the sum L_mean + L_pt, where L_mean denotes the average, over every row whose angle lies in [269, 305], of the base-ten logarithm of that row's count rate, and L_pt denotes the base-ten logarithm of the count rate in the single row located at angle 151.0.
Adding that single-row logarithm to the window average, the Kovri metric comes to 4.21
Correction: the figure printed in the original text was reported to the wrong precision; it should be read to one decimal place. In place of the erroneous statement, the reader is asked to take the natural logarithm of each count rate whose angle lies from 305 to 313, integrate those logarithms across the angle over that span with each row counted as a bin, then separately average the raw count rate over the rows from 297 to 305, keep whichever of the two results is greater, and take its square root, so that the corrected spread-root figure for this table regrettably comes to 10.8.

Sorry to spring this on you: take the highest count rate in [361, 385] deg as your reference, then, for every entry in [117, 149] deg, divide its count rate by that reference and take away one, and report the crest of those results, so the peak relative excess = 0.15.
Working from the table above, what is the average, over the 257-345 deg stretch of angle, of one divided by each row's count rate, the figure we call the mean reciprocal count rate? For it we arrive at 0.0084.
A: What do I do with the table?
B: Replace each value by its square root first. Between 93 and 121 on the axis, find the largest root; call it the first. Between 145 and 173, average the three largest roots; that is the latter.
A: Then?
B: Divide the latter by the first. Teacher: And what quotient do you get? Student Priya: 0.99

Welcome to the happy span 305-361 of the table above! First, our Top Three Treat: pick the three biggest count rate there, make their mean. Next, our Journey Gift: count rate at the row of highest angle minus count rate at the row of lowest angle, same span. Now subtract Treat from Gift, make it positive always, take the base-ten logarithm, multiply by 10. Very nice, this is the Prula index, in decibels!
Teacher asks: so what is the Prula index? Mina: 20.5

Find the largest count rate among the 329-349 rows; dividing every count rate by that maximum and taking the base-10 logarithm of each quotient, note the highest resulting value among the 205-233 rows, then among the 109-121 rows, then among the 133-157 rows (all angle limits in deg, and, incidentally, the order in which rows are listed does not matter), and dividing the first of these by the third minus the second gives -3.4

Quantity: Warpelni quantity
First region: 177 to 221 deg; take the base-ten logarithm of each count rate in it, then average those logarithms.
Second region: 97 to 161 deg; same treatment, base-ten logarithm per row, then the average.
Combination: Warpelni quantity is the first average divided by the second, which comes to 0.88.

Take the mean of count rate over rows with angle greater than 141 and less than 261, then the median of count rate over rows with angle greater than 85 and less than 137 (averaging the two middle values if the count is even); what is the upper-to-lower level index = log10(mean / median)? -0.09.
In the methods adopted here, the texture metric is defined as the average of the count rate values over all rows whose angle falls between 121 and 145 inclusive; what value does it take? 132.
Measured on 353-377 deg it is 118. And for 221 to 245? 102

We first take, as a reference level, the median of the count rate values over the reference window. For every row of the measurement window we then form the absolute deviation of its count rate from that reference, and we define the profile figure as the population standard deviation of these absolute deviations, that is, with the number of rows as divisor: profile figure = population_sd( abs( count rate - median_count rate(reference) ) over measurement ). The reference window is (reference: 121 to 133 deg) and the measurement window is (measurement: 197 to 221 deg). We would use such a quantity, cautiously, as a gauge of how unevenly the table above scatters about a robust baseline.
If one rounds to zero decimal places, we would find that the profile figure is 18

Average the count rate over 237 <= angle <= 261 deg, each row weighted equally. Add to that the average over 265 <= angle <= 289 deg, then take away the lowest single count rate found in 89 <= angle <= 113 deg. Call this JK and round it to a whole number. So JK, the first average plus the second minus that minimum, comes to 130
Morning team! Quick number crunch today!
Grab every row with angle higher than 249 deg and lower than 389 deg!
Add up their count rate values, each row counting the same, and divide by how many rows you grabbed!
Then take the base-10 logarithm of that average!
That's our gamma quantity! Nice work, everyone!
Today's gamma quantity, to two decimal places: 2.08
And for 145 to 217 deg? 2.01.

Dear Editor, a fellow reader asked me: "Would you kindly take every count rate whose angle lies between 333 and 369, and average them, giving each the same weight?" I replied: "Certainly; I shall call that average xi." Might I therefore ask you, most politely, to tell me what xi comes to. 116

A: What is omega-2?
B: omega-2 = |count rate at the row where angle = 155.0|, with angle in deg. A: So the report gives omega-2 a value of 130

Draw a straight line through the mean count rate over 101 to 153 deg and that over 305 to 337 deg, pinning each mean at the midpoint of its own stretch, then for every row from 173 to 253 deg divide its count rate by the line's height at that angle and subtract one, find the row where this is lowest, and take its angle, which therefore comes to 215.0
